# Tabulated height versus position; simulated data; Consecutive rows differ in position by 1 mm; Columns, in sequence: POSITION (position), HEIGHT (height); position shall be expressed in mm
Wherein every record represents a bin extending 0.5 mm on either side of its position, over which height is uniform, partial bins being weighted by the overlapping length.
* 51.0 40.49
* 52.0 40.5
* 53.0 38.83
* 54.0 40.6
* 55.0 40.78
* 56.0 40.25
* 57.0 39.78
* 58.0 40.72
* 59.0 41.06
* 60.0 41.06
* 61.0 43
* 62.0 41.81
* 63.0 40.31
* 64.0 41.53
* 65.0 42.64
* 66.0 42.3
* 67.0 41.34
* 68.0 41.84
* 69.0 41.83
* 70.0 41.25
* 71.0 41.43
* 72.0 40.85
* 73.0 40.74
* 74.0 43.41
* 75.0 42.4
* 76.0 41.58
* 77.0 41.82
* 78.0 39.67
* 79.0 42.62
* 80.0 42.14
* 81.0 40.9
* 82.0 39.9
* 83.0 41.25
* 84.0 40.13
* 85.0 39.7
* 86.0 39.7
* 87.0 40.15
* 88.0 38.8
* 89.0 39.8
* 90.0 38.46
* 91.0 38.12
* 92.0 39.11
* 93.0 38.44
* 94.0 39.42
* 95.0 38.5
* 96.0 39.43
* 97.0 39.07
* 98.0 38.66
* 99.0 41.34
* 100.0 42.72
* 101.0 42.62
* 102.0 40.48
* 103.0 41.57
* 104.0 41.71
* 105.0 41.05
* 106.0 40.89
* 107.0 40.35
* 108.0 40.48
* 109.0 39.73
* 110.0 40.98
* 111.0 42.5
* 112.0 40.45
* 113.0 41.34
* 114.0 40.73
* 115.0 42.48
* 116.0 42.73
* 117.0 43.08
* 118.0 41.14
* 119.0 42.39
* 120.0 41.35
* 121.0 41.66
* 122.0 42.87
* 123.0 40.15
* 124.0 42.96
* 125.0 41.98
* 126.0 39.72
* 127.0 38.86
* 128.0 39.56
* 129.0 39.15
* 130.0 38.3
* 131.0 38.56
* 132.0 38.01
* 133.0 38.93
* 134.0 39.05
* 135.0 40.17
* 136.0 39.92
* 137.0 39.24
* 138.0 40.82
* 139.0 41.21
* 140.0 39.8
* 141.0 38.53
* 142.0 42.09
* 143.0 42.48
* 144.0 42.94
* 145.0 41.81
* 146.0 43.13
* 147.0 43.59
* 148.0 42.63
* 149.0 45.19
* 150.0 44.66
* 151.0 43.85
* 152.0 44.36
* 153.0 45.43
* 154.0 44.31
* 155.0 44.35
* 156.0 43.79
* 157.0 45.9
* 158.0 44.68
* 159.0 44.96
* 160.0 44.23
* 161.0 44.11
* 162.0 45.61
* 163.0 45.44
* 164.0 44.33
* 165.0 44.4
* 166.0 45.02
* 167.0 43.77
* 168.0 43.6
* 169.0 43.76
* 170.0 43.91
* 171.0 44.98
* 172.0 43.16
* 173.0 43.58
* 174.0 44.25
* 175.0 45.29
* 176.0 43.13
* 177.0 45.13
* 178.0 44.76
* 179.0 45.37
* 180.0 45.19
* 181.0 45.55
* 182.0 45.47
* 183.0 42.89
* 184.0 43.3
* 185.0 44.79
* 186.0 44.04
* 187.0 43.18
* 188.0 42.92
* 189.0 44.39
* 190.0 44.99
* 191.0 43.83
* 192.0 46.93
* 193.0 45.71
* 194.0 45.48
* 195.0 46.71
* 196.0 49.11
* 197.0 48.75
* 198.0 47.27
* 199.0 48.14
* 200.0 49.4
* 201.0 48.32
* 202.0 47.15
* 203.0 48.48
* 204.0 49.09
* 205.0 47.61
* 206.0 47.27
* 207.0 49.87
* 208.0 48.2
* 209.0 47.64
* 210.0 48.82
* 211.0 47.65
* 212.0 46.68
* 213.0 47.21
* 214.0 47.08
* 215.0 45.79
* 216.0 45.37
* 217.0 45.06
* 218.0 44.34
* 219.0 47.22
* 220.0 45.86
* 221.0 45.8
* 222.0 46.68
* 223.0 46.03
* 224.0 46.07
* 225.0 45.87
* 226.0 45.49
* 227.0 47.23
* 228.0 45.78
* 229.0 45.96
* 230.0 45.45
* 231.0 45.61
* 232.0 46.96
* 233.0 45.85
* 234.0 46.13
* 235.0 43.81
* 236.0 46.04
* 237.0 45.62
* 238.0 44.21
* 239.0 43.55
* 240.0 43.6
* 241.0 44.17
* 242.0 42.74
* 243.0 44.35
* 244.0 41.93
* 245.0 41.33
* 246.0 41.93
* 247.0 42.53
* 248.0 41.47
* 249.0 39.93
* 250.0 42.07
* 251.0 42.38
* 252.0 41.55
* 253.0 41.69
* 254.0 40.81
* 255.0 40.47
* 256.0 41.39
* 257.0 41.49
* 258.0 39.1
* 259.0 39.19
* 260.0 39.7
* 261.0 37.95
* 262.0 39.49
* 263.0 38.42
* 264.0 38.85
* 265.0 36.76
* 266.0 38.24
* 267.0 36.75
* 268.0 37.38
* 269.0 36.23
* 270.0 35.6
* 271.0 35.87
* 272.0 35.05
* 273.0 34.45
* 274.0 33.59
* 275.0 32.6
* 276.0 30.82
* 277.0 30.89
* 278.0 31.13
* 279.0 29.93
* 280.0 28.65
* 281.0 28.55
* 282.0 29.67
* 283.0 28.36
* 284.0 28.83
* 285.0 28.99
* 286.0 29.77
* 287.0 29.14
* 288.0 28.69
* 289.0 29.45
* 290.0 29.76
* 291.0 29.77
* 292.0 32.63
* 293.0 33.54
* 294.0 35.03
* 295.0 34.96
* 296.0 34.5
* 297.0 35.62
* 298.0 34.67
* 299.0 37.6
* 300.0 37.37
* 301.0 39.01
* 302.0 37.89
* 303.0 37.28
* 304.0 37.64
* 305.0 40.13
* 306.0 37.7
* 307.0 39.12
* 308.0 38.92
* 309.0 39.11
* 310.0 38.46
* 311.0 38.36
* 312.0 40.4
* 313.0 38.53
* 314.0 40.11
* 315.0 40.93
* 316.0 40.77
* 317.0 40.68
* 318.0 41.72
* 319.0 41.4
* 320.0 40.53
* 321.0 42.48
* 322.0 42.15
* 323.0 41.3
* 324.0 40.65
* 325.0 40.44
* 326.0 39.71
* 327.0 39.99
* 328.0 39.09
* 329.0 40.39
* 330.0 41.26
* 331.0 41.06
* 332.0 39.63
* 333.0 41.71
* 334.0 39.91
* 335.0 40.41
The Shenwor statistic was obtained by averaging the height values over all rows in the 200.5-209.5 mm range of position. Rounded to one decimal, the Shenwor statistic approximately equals 48.2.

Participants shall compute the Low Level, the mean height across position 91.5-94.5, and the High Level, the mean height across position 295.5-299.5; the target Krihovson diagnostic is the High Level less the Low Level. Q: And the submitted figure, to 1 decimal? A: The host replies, -3.4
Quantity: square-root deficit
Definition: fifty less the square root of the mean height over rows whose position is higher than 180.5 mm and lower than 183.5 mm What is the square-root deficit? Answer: 43.3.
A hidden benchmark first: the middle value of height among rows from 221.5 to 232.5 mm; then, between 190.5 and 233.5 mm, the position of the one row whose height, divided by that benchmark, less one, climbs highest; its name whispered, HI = 207.0 mm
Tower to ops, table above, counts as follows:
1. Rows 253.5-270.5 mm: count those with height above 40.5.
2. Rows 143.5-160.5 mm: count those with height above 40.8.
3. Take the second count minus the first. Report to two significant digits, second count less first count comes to 14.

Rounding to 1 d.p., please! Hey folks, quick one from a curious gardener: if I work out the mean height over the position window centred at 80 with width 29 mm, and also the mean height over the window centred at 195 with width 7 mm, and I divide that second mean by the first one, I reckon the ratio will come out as 1.2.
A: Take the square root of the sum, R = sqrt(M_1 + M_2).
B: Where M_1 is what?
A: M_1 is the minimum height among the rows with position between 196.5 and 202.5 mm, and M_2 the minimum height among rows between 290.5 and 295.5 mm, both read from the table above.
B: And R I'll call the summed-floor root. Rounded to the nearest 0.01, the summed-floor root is 8.77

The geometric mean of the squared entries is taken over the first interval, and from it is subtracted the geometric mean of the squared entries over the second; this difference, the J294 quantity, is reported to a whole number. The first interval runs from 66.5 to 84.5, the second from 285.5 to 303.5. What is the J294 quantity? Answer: 588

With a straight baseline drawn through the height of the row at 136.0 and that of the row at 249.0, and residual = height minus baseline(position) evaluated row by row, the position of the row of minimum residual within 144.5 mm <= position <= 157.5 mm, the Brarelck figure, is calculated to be 145.0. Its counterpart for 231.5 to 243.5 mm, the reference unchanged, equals 242.0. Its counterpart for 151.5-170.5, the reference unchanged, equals 168.0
